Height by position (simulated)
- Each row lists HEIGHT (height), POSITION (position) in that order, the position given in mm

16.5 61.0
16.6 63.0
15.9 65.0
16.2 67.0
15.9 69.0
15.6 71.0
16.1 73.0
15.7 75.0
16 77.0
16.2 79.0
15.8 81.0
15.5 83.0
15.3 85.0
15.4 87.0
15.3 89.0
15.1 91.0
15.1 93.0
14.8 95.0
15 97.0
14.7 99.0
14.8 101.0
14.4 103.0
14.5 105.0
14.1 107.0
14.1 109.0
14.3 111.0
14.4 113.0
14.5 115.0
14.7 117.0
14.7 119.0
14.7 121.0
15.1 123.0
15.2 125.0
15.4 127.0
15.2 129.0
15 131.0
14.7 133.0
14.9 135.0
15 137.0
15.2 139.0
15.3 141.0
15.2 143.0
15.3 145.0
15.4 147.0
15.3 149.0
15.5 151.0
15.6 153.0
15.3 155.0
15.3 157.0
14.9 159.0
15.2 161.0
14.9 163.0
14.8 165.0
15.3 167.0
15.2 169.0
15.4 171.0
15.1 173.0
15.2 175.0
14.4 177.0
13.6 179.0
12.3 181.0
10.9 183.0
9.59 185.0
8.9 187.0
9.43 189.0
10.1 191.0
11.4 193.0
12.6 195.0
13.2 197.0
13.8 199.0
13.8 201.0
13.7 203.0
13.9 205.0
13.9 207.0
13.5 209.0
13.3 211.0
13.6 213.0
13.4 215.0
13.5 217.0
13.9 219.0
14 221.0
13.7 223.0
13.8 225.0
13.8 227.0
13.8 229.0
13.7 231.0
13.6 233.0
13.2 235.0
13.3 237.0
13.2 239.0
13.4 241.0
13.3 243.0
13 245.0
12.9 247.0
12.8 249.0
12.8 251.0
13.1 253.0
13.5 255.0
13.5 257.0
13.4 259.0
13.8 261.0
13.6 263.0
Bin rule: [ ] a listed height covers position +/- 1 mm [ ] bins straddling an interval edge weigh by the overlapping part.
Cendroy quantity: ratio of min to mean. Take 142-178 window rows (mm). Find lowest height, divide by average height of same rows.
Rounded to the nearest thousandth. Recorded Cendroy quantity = 0.948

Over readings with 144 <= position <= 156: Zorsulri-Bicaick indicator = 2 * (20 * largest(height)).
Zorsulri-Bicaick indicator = 624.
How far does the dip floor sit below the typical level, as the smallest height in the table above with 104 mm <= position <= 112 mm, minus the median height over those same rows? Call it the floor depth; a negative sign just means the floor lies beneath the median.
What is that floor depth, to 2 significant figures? -0.10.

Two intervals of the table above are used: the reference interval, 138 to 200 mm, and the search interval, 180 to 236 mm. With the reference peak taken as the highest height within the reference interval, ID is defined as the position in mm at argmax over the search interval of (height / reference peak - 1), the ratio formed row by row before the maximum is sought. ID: 221.0 mm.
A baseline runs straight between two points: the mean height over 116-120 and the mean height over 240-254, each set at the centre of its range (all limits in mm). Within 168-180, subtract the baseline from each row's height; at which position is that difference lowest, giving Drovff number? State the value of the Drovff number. 179.0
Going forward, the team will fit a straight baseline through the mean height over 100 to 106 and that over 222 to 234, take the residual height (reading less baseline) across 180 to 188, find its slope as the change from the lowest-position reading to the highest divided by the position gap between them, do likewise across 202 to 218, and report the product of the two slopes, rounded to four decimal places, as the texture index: 0.0043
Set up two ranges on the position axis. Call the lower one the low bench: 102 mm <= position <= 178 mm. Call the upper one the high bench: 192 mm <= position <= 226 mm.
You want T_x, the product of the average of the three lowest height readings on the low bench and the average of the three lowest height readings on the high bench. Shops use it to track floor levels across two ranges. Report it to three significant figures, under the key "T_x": 176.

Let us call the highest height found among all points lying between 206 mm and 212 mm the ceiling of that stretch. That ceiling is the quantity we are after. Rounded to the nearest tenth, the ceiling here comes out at 13.9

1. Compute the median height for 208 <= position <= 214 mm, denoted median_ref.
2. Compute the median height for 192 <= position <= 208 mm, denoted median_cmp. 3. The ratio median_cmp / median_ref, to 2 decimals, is 1.02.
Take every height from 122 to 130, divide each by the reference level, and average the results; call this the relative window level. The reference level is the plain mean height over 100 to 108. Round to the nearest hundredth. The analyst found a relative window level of 1.05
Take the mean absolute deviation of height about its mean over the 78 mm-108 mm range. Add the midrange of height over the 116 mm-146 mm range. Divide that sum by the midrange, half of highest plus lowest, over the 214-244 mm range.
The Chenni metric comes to 1.14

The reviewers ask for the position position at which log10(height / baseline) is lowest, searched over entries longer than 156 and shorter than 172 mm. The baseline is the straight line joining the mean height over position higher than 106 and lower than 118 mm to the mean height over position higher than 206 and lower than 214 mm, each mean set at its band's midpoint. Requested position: 165.0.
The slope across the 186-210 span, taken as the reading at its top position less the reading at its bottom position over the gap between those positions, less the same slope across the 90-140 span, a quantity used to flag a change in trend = 0.21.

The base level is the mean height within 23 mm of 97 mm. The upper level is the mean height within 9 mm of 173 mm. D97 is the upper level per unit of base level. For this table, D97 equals 0.97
